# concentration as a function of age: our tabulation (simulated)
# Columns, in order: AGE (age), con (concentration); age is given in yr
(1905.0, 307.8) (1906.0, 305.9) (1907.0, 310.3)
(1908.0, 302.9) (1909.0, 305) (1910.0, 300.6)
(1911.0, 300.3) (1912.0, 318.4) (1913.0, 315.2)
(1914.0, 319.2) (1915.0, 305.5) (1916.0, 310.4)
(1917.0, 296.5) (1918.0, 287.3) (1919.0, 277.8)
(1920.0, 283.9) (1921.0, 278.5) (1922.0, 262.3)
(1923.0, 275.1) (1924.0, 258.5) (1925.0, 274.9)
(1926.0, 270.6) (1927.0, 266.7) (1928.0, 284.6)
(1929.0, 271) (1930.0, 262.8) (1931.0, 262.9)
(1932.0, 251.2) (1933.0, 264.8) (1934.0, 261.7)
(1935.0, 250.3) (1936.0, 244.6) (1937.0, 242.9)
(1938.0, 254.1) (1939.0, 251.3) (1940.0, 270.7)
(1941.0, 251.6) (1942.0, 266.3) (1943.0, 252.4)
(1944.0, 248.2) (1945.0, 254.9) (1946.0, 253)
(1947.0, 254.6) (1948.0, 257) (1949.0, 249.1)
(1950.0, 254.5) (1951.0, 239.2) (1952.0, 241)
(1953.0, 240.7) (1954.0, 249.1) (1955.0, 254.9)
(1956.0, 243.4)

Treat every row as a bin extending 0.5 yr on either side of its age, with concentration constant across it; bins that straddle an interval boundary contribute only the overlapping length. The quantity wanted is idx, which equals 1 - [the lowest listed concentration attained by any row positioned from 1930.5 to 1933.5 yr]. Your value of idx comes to -250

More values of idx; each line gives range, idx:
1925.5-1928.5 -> -266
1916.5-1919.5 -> -277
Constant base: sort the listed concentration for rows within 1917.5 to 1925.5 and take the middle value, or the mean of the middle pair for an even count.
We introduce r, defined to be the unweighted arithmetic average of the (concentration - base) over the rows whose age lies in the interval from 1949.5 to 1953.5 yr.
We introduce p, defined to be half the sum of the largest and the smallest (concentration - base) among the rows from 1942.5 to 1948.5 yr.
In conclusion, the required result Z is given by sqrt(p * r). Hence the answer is 28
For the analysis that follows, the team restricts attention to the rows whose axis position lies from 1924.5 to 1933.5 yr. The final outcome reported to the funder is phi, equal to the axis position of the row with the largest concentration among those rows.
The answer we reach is 1928.0 yr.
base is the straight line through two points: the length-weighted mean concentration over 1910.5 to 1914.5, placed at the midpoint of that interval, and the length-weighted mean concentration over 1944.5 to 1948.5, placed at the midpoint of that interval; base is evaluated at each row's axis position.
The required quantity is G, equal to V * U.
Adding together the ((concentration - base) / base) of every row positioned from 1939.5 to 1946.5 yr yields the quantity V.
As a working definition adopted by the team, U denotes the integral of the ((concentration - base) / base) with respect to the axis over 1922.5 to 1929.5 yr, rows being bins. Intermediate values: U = -0.4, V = -0.11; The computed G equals 0.05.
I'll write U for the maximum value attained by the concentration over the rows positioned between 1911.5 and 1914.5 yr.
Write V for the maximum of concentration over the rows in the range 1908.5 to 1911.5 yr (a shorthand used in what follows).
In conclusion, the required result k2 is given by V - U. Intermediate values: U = 319.2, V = 305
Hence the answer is -14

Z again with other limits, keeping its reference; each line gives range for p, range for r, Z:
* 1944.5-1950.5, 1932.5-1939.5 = 24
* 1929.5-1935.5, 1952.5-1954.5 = 24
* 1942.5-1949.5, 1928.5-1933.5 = 18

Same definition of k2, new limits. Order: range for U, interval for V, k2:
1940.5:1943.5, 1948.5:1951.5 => -12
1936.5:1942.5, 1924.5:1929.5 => 14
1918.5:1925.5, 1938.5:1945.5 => -13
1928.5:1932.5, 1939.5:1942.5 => 0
